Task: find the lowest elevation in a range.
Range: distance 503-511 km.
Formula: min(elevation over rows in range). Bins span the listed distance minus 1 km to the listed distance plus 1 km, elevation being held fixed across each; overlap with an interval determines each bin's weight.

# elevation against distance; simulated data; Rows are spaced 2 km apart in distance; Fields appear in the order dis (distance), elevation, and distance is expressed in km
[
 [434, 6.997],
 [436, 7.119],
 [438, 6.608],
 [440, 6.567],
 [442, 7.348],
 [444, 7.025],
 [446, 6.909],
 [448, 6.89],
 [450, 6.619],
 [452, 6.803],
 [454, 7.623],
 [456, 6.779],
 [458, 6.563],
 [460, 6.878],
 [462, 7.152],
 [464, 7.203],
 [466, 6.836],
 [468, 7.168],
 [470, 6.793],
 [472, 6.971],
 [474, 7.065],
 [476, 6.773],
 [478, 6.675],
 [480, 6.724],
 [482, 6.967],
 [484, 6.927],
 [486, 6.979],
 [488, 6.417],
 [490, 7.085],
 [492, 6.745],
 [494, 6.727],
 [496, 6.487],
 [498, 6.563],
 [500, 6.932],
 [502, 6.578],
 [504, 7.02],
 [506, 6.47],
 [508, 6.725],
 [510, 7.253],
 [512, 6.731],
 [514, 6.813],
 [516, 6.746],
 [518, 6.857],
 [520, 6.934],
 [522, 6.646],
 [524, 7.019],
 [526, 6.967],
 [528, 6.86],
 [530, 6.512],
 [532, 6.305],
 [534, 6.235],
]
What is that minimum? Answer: 6.47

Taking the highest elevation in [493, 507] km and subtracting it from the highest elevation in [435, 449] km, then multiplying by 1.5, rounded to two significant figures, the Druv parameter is 0.49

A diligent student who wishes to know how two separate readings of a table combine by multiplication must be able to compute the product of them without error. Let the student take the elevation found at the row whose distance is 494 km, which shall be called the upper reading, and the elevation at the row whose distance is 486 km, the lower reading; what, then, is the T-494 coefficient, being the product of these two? 46.9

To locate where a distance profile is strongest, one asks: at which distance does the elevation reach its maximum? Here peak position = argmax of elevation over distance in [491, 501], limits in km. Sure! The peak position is 500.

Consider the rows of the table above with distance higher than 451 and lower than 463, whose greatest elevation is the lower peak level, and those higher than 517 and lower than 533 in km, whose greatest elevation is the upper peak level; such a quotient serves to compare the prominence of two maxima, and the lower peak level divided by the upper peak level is 1.09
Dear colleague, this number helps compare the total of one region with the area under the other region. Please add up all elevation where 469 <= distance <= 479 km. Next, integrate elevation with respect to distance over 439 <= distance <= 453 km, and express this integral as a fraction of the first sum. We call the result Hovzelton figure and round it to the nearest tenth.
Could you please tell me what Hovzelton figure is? 2.8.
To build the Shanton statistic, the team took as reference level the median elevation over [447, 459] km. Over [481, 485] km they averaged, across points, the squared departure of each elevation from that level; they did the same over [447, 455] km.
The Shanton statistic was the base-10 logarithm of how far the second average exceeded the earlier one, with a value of -0.80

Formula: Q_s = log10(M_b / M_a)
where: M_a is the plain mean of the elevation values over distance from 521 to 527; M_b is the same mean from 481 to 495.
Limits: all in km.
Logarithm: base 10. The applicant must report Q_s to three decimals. -0.003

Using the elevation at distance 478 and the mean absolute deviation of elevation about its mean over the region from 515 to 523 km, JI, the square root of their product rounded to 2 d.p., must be 0.82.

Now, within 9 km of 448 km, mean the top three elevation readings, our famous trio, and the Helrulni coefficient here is 7.33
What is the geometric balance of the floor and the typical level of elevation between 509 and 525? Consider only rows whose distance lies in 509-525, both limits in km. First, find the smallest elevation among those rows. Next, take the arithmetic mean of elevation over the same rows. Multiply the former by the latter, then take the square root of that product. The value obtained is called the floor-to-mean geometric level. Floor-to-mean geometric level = 6.76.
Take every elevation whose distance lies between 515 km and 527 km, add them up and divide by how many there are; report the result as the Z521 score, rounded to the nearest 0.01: 6.86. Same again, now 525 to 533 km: 6.66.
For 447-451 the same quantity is 6.75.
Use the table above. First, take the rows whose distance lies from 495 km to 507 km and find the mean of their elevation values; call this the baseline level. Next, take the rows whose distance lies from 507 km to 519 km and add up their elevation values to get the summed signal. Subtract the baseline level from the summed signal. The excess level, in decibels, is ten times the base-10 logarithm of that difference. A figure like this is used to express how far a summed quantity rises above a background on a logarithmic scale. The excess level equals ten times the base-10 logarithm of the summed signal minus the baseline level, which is 15.4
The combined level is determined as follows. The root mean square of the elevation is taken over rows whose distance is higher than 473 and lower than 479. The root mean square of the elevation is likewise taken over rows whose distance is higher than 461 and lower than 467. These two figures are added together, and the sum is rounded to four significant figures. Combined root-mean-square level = 13.91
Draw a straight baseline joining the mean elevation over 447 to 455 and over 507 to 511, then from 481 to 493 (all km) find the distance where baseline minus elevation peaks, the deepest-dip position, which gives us 488 km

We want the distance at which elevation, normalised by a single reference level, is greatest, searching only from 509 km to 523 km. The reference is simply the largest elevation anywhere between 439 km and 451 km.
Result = 510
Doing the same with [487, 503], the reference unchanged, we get 490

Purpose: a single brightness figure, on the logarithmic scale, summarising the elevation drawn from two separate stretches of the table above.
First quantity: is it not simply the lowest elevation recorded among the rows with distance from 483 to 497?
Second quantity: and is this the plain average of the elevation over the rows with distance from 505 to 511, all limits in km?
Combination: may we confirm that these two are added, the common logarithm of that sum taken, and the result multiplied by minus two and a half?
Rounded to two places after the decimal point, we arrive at -2.80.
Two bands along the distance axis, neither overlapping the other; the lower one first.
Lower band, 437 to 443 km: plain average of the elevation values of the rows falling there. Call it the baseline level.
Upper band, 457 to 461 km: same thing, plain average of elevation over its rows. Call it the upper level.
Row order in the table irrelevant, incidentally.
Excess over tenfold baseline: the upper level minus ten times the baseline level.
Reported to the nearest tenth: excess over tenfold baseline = -61.7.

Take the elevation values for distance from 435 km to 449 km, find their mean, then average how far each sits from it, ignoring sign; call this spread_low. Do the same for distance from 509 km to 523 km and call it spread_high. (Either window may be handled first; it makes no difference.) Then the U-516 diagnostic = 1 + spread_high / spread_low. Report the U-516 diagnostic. 1.67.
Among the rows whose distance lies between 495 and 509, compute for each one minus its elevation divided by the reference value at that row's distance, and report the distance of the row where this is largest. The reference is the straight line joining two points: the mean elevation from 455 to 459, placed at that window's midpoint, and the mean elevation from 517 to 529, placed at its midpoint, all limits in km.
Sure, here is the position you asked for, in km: 506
